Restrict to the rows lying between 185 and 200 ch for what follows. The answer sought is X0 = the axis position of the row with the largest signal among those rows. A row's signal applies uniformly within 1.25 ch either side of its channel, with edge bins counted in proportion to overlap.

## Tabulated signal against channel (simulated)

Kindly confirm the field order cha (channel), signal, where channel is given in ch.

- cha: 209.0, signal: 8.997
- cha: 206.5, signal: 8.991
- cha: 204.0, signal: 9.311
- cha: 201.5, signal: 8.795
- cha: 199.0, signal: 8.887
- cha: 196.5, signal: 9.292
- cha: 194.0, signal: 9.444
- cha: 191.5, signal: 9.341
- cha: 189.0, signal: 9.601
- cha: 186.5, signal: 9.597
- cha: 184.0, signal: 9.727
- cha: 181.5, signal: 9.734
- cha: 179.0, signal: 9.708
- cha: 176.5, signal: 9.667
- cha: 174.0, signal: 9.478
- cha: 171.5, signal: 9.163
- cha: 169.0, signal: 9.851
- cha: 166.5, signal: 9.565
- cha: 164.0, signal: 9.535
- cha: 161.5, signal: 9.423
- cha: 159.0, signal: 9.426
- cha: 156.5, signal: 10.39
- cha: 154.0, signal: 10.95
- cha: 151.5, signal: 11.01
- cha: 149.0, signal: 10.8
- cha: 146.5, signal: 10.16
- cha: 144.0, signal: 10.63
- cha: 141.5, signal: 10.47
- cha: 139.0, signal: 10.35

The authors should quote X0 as 189.0 ch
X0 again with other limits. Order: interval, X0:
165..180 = 169.0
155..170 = 156.5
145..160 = 151.5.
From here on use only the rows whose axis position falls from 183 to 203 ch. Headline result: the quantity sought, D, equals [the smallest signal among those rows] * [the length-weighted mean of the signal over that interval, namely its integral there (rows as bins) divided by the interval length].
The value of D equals 82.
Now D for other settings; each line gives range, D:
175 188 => 93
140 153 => 108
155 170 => 92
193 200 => 82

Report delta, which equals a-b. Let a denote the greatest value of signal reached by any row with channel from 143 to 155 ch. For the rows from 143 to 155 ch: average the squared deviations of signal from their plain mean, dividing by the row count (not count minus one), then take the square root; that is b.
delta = 10.7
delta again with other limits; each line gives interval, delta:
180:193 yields 9.6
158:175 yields 9.7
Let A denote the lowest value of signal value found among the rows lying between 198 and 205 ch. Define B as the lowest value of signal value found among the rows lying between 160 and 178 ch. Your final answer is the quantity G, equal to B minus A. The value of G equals 0.4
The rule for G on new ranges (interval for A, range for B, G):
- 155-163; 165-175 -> -0.3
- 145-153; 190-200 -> -1.3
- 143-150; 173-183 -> -0.7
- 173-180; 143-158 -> 0.7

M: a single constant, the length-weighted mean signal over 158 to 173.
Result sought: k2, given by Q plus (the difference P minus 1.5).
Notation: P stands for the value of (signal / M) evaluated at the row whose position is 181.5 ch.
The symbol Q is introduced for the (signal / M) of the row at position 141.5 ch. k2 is 0.63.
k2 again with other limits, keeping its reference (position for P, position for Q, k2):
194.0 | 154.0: 0.65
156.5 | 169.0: 0.63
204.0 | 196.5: 0.46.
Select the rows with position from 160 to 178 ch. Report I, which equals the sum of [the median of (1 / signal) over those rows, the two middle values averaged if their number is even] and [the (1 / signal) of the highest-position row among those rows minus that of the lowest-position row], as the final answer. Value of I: 0.102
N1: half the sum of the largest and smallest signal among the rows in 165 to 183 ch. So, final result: 9.5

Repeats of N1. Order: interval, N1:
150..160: 10.2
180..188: 9.7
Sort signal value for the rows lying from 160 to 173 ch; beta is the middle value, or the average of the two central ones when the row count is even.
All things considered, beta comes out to 9.5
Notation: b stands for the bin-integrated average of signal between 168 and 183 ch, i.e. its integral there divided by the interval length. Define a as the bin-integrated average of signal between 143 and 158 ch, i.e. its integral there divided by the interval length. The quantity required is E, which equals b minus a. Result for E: -1.0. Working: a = 10.6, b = 9.6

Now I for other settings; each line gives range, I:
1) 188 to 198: 0.110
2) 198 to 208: 0.111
